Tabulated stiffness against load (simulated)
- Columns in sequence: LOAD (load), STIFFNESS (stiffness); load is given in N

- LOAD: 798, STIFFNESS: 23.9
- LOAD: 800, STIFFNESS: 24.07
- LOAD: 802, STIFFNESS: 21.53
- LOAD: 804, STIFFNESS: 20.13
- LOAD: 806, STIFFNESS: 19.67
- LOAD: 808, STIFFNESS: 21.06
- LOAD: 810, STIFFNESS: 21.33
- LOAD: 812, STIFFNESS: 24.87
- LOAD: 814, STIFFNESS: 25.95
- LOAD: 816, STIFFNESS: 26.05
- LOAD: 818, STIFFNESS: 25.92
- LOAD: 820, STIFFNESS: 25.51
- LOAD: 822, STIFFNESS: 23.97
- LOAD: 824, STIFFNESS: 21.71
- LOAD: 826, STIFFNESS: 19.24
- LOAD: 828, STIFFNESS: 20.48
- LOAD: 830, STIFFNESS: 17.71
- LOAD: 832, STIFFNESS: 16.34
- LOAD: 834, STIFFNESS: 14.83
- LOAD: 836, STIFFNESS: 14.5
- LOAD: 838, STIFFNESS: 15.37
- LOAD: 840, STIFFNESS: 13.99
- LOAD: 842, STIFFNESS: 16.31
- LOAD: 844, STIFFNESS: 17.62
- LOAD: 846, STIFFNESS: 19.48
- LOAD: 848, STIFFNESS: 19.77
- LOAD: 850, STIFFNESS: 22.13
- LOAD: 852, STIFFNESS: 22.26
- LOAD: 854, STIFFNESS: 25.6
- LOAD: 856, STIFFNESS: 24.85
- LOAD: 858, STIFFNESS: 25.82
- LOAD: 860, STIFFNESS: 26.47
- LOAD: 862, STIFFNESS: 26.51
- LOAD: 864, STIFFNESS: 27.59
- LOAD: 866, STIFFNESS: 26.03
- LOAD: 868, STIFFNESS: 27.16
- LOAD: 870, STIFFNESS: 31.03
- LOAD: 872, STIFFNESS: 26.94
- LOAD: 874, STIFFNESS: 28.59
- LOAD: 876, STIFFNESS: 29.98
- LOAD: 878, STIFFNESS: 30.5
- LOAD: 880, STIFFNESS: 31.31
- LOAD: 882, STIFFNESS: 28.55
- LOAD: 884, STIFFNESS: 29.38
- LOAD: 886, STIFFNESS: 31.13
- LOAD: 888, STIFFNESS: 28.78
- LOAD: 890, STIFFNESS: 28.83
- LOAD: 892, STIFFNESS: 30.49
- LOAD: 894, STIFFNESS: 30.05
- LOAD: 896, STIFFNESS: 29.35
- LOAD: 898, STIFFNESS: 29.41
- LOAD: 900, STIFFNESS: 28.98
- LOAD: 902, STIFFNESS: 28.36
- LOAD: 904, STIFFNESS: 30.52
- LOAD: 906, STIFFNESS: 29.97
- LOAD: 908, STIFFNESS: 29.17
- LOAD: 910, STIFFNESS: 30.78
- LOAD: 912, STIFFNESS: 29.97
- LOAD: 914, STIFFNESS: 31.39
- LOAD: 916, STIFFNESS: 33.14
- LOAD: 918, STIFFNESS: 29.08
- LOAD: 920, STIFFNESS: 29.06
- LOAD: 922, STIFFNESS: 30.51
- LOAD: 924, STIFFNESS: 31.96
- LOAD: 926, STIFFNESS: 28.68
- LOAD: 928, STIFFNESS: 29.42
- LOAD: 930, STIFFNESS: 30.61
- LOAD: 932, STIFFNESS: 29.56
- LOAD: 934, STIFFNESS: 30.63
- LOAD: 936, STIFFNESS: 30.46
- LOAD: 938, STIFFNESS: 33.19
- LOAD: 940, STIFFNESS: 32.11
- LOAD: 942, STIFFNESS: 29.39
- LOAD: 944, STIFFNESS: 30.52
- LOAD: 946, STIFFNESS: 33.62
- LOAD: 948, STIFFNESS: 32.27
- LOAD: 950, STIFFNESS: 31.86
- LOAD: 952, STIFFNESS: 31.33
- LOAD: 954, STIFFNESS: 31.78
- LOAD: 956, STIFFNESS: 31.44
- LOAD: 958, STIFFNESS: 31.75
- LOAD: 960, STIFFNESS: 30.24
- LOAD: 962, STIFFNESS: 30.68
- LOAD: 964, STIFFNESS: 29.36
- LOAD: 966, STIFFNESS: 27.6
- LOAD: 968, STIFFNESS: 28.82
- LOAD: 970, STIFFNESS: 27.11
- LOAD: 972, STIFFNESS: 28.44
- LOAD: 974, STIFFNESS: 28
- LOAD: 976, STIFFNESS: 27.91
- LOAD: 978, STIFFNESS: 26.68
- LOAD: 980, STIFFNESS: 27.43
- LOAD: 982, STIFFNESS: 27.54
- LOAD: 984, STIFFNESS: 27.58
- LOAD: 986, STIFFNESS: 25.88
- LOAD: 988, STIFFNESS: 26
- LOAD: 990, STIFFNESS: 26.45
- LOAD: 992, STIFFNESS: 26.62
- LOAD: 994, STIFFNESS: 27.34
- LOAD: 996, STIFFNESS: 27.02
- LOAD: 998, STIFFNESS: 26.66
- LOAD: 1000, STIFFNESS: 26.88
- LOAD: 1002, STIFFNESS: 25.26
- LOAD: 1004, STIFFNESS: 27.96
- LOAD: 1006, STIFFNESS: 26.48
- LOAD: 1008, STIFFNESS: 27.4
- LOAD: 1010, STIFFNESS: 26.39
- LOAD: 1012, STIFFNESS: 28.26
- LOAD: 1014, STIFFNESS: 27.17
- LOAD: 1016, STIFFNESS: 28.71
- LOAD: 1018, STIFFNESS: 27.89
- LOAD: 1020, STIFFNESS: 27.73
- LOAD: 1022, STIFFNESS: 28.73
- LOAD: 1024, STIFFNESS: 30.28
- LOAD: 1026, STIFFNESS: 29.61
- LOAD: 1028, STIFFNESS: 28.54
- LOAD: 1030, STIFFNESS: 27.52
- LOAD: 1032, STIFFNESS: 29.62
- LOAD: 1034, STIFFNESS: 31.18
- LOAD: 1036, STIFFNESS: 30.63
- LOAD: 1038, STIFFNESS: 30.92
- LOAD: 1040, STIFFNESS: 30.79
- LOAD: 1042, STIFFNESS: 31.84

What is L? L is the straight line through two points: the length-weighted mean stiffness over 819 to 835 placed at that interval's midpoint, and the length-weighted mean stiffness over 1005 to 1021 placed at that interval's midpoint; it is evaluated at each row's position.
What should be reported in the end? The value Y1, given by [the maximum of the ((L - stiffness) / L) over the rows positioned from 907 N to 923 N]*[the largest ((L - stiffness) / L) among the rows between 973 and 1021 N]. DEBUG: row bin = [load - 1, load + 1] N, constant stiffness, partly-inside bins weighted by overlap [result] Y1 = -0.015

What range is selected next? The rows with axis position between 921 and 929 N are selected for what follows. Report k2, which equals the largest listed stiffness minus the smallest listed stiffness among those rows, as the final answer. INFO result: 3.3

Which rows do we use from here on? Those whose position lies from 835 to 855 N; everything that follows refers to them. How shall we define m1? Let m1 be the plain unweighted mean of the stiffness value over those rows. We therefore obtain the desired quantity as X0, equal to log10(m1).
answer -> 1.27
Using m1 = 18.7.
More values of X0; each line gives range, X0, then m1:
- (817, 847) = 1.28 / 18.9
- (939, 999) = 1.46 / 29.0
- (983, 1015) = 1.43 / 26.8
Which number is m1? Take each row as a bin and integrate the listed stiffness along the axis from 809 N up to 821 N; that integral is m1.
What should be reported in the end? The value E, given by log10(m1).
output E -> 2.48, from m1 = 299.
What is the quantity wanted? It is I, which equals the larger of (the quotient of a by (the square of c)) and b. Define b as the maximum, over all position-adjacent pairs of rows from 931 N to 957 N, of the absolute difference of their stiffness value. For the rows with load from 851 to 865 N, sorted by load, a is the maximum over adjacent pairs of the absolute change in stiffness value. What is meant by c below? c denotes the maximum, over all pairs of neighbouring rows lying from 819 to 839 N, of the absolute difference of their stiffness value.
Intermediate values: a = 3.3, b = 3.1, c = 2.8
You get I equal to 3.1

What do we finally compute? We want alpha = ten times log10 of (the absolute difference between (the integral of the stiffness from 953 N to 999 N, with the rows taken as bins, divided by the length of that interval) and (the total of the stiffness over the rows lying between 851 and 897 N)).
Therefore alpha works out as 27.9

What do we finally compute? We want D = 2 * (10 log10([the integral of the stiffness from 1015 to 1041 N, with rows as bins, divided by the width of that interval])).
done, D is 29.4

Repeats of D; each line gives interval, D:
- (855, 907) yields 29.2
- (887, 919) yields 29.5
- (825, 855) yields 25.3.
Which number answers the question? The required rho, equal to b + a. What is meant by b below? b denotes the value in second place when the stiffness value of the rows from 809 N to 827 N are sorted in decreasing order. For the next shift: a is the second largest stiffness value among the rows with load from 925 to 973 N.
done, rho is 59.1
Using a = 33.19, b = 25.95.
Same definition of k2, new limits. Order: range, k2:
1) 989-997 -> 0.9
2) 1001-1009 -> 2.7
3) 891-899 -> 1.1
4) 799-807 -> 4.4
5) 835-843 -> 2.3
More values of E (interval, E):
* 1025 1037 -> 2.55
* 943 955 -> 2.58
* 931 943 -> 2.57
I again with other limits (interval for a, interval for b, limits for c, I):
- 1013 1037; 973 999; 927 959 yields 1.7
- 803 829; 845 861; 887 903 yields 3.3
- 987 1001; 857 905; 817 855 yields 4.1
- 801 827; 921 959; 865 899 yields 3.3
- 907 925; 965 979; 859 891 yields 1.7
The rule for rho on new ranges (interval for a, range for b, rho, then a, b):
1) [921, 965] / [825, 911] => 64.3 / 33.19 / 31.13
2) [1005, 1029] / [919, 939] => 61.6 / 29.61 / 31.96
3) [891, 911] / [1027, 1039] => 61.4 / 30.52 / 30.92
